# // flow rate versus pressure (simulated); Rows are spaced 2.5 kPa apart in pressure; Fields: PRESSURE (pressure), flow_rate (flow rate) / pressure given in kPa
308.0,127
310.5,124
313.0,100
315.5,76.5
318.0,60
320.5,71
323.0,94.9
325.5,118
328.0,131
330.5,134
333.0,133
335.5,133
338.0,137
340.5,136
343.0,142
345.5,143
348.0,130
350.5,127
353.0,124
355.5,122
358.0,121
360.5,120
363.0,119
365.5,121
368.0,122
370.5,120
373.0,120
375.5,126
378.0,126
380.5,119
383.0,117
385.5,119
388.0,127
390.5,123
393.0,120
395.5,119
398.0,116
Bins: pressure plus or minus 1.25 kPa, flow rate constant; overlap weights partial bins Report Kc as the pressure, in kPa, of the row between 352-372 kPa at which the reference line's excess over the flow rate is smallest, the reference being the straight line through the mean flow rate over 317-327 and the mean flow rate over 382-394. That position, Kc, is 353.0 kPa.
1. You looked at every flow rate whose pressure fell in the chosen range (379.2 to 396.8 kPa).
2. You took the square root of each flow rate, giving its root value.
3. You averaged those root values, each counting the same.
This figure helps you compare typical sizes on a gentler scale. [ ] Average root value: 11.0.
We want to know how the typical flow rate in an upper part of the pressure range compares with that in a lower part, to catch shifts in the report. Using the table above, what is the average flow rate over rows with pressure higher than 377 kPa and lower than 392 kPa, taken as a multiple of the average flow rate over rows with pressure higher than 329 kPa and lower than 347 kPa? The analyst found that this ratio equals 0.89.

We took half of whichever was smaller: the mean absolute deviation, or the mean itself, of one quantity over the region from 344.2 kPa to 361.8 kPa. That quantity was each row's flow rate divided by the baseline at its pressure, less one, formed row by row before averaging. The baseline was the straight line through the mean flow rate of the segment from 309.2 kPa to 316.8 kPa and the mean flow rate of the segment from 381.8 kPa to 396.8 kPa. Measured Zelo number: 0.0317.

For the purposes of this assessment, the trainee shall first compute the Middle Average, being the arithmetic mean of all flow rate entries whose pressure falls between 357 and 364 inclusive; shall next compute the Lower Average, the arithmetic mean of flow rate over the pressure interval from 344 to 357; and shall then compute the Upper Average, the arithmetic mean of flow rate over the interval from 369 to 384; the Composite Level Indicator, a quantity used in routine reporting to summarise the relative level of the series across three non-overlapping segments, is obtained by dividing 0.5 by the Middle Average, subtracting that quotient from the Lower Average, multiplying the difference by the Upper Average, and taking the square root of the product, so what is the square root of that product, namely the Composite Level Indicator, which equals 125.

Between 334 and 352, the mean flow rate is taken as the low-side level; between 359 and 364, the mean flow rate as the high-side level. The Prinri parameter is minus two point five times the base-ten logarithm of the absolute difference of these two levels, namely -3.0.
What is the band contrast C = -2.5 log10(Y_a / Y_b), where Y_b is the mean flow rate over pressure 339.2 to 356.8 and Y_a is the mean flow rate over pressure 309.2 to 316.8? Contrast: 0.30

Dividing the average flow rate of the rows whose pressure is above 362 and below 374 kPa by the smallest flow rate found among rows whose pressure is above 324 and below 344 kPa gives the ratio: 1.0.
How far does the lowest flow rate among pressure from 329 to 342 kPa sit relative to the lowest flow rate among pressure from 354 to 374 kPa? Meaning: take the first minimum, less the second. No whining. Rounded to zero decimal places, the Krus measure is 14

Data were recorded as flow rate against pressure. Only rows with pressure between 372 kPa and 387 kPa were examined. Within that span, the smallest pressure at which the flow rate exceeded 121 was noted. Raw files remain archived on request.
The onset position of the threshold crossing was 375.5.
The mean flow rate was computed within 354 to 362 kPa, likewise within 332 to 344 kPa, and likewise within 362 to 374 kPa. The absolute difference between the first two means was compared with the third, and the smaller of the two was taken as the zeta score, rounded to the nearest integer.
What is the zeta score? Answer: 15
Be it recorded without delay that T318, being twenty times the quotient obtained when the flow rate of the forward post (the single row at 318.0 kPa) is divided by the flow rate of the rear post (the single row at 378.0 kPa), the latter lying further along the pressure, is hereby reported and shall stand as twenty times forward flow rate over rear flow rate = 10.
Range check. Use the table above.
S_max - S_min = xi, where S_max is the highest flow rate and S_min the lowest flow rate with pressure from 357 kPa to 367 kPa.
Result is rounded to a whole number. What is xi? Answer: 2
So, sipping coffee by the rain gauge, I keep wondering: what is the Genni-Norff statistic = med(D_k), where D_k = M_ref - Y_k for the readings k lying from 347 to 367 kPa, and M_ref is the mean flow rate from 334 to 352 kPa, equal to 14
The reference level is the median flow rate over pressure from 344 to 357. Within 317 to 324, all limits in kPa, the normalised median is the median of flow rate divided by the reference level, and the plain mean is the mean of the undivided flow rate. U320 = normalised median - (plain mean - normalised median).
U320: -74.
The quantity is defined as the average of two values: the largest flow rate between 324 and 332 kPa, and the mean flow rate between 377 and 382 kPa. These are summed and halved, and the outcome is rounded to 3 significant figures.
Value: 128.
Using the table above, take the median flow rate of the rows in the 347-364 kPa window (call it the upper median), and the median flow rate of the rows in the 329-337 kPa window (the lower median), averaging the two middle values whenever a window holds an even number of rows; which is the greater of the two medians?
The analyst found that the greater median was 133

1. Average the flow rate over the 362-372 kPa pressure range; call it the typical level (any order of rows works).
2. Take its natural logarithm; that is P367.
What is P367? 4.79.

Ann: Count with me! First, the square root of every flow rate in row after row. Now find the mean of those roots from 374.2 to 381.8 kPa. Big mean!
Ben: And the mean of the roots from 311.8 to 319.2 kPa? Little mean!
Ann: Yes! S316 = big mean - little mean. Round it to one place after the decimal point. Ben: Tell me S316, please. 2.3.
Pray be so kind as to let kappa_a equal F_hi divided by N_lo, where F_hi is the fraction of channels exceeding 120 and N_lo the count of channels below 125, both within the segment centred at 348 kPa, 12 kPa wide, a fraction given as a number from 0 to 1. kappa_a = 1.0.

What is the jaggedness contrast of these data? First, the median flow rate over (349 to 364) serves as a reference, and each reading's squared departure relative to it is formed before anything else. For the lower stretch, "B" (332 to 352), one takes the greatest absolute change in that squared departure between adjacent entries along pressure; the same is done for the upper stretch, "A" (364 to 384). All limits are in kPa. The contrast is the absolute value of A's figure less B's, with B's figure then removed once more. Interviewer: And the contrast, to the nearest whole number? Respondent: -18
